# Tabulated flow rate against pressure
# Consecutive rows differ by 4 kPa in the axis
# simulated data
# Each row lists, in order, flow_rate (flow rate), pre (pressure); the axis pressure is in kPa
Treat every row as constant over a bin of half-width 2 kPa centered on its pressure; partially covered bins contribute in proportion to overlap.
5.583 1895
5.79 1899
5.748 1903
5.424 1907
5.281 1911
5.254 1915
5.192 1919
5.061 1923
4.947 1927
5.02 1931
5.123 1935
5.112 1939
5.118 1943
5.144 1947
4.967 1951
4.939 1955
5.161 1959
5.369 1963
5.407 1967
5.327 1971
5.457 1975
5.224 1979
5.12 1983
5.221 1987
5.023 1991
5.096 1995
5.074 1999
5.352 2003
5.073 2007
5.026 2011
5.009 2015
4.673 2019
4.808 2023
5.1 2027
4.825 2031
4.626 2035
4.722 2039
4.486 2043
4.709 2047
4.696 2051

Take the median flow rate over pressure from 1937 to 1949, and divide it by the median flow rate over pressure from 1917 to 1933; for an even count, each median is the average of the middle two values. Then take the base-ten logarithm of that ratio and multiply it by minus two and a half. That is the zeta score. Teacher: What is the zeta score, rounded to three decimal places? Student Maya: -0.017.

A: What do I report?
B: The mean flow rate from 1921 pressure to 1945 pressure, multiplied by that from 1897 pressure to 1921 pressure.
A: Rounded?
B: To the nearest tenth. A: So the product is 27.6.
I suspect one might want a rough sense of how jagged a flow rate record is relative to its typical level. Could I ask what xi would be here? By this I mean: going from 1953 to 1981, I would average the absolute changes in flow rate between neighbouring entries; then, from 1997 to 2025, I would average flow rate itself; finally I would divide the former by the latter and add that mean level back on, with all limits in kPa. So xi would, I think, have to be 5.03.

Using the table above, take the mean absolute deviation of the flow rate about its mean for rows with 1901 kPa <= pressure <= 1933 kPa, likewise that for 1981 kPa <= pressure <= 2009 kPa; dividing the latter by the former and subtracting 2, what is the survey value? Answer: -1.5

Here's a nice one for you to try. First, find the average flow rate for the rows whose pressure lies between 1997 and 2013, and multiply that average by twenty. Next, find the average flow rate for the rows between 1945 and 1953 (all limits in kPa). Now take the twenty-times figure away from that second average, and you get -98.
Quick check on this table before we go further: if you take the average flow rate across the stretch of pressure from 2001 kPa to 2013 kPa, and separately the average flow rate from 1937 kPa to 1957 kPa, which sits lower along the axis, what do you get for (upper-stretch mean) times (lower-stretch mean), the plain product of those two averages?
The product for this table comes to 26.0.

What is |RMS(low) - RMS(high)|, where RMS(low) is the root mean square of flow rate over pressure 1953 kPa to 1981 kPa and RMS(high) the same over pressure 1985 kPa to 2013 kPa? 0.15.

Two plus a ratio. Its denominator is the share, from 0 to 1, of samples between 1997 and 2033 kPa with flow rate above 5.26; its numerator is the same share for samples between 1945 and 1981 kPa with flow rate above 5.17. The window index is 7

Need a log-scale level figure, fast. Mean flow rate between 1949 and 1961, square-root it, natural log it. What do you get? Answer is 0.807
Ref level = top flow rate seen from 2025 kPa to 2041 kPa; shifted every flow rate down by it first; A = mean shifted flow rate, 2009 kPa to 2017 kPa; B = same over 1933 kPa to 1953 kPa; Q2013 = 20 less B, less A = 20.09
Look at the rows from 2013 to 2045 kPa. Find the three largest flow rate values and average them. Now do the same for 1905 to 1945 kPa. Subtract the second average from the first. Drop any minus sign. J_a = 0.34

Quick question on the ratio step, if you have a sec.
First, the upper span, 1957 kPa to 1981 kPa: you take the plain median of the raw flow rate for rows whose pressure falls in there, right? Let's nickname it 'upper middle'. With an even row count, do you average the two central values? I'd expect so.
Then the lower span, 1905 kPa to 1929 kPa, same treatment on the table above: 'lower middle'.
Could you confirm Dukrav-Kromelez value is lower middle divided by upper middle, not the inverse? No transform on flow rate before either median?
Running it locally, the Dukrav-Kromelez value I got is 0.98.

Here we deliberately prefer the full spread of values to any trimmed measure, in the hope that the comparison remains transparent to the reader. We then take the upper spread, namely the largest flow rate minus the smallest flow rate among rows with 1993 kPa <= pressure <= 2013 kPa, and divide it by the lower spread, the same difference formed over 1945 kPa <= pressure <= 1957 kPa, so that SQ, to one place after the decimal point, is 1.6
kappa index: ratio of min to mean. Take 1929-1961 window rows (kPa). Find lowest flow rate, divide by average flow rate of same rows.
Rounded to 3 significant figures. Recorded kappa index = 0.974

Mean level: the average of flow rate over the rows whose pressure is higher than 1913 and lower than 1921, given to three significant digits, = 5.22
